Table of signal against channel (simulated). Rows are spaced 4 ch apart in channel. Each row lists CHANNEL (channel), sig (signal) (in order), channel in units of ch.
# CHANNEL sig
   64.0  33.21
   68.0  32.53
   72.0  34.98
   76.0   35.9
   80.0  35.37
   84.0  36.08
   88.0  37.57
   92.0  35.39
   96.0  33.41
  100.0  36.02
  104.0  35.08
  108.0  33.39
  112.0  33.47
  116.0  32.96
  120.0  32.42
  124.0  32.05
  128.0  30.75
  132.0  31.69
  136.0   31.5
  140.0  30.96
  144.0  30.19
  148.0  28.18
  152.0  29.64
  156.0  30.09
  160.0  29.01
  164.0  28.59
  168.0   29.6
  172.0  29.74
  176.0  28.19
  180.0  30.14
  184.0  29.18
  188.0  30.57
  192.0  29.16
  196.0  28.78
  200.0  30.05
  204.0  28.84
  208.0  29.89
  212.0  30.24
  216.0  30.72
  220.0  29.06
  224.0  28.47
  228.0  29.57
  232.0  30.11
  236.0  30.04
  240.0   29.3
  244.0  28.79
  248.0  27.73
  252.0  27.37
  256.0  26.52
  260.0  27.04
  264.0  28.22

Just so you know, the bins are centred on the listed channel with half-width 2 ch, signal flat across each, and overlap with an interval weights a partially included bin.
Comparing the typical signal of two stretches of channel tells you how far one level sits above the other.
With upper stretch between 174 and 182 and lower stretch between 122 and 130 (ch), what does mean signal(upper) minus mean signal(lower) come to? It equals -2.2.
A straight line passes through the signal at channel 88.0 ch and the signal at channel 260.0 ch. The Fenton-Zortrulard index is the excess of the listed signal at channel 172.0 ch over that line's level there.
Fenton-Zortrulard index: -2.7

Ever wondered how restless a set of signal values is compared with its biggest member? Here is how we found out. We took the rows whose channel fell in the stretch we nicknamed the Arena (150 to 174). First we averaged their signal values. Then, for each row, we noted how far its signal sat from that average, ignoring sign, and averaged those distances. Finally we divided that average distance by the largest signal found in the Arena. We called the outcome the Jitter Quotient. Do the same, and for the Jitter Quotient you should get 0.0143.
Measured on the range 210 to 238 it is 0.0198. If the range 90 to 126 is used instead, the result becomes 0.0314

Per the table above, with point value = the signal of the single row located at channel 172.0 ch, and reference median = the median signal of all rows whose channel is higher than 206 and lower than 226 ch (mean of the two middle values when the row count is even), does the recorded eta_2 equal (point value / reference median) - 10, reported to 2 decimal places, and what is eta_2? -9.01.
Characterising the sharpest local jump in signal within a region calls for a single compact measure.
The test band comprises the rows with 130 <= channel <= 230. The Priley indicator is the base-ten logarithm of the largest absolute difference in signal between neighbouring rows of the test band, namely 0.30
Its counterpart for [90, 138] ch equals 0.42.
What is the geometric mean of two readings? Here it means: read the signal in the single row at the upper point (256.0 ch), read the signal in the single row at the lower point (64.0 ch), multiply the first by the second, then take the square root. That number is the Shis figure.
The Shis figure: 29.7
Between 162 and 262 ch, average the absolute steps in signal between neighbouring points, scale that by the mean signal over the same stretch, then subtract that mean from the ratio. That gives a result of -29.1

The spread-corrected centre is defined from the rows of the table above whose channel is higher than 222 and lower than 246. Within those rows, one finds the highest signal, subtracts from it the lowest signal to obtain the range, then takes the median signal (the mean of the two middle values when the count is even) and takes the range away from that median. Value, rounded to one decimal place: 27.8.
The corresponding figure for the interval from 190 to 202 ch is 27.9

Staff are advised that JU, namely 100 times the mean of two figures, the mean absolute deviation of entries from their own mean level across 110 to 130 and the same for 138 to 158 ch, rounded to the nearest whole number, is 73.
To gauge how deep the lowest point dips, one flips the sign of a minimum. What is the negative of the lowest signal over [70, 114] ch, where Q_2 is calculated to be -33.4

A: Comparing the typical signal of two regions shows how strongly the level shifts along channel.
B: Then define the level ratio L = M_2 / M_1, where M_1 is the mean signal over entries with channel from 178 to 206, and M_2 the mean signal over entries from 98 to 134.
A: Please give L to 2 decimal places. 1.12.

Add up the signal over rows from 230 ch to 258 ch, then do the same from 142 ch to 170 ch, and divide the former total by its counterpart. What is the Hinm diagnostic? 0.97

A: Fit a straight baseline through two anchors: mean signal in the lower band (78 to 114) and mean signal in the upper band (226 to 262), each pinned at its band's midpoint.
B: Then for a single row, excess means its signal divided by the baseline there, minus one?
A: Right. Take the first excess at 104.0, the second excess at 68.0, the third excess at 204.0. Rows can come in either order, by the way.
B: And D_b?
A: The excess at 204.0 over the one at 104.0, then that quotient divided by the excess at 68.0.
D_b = 45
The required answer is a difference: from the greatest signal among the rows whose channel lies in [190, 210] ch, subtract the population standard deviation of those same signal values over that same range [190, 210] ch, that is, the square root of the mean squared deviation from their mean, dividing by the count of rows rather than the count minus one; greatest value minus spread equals 30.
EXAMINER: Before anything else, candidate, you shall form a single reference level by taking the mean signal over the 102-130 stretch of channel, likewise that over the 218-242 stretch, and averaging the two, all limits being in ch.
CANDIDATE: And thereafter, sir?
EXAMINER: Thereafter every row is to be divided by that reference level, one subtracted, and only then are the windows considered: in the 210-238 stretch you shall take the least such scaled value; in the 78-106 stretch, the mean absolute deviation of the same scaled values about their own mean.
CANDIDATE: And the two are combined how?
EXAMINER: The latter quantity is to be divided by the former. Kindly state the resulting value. -0.32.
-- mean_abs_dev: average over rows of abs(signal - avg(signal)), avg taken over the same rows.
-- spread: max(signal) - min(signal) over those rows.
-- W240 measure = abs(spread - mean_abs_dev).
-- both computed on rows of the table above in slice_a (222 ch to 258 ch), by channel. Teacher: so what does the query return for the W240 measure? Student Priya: 2.6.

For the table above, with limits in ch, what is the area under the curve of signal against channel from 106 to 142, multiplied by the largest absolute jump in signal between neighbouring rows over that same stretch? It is 1504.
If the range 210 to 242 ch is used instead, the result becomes 1577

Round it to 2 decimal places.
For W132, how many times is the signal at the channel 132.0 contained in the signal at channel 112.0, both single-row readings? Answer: 1.06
